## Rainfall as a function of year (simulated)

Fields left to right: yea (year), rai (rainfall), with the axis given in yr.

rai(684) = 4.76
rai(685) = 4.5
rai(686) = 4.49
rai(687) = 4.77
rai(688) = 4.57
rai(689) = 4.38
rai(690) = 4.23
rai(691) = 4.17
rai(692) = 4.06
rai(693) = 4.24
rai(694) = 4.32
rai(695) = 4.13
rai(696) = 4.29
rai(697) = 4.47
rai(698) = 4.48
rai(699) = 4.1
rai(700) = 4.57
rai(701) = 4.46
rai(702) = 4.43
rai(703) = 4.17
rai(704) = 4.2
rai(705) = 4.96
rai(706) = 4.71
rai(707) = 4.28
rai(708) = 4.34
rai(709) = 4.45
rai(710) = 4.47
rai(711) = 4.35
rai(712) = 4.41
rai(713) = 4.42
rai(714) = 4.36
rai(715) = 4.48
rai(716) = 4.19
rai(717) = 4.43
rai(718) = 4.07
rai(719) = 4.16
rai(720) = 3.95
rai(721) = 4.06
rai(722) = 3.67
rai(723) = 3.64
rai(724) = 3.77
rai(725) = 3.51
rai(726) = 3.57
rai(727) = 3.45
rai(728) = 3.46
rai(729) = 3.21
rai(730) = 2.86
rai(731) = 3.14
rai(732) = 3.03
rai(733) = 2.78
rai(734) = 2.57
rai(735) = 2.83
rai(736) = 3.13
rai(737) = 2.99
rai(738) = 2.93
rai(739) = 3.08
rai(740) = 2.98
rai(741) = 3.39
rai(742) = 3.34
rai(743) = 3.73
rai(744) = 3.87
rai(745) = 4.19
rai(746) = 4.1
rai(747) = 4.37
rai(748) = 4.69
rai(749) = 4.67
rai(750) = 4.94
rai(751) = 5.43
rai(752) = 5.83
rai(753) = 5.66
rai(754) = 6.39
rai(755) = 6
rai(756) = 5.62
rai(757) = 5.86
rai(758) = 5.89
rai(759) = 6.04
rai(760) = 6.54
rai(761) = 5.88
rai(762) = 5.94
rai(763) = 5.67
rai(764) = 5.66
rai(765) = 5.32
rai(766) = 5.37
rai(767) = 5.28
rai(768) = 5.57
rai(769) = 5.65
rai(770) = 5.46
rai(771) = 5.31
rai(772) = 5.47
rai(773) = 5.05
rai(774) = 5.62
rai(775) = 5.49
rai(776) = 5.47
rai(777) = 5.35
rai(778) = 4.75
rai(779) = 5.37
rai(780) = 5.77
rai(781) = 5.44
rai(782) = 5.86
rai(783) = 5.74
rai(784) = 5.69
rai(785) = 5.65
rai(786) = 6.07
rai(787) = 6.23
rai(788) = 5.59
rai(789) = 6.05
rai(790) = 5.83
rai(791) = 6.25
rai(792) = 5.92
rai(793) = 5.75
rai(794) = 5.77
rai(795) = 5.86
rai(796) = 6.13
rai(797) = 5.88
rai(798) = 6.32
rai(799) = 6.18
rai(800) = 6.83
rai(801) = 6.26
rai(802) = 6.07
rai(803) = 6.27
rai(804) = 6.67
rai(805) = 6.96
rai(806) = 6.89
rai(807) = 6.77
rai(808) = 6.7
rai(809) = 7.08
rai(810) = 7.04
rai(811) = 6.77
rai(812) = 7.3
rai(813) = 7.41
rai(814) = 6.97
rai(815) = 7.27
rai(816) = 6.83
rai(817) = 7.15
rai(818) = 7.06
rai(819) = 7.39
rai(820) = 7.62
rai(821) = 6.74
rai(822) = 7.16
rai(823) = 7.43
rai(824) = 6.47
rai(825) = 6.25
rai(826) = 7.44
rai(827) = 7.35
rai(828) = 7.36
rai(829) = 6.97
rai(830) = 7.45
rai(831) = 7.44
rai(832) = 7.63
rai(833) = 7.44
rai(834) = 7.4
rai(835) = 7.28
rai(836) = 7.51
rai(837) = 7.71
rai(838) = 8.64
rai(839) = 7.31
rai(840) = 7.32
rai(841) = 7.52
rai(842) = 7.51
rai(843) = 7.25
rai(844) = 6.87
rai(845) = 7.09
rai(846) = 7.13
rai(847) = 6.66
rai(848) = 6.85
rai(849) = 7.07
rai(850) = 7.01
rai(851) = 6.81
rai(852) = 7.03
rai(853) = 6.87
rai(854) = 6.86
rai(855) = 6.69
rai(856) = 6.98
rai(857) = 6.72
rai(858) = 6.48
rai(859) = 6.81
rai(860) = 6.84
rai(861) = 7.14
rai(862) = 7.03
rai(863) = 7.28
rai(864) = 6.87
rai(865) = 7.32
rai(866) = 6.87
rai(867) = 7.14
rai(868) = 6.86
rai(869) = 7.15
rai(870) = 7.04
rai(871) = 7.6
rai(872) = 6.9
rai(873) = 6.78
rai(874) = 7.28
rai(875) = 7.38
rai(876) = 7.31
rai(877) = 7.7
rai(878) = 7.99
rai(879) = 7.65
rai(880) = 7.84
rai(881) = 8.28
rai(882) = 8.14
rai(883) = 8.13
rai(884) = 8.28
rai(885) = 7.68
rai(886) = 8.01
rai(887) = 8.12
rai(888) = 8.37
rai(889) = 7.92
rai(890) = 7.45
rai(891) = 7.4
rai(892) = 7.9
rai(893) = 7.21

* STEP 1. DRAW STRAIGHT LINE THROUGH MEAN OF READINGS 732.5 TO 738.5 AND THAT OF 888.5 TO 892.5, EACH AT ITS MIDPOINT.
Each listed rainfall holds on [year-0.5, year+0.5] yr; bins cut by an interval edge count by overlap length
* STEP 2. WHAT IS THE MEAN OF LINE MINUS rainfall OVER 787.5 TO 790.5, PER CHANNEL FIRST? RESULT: -1.3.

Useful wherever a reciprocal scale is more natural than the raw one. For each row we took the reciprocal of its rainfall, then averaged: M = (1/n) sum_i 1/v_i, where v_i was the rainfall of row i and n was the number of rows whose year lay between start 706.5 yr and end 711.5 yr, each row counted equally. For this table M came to 0.228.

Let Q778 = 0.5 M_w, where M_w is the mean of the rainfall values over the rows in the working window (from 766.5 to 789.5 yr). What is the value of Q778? 2.78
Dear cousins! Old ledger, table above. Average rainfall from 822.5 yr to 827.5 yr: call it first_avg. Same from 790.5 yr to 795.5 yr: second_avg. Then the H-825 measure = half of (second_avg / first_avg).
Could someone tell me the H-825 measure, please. 0.42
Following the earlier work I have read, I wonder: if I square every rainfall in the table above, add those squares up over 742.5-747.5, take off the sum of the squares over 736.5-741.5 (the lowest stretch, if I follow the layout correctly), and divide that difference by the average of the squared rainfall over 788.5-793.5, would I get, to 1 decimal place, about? 1.0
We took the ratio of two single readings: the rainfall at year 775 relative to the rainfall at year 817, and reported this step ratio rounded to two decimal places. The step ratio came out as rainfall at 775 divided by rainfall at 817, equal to 0.77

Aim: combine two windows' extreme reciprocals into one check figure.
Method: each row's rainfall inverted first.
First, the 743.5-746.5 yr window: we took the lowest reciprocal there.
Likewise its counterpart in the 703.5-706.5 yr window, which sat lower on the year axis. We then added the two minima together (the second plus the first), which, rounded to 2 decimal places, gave 0.44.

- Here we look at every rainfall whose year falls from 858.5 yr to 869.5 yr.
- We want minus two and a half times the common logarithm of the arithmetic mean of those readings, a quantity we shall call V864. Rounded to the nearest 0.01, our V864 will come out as -2.12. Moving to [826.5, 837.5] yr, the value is -2.17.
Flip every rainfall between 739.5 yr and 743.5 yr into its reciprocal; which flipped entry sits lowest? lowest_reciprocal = 0.27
